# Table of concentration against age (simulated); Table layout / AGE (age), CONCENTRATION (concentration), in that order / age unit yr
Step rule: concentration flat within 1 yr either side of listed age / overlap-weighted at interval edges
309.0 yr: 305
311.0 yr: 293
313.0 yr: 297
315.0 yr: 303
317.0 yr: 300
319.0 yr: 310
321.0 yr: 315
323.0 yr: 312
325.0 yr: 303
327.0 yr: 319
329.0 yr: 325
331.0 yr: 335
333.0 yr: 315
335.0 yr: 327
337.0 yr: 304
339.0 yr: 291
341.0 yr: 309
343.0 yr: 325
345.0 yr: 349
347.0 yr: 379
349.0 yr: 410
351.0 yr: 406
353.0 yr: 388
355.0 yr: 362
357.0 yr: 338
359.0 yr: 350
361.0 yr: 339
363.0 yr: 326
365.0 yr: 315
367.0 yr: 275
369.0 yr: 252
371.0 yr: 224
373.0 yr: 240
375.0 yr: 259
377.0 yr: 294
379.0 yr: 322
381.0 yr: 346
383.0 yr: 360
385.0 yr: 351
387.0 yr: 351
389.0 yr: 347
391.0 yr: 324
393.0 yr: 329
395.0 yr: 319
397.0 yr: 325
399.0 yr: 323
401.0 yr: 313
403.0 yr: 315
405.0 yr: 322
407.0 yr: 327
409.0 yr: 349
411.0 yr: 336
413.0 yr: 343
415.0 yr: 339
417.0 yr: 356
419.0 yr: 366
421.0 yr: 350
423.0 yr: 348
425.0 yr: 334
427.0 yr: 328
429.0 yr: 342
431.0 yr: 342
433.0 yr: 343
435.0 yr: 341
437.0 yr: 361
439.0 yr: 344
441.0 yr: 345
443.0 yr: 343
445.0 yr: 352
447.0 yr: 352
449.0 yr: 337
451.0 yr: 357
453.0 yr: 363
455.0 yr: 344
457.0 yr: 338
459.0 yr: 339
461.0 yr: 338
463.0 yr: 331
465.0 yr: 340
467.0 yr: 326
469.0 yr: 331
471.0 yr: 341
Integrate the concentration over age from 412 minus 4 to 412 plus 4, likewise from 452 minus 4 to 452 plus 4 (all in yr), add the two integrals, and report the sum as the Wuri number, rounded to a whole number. 5536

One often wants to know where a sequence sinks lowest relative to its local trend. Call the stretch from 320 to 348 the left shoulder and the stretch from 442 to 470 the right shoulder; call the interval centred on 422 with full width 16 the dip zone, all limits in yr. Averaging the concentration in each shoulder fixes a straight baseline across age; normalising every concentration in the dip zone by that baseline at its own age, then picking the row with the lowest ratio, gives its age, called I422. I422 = 427.0 yr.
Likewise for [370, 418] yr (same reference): 371.0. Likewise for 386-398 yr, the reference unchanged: 395.0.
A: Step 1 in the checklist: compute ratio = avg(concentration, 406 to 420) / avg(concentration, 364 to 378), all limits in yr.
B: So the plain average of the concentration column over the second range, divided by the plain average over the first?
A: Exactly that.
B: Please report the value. 1.30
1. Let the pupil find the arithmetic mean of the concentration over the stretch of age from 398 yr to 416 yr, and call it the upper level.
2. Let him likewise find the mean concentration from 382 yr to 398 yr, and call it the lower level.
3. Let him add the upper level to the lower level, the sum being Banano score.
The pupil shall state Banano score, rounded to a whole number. 668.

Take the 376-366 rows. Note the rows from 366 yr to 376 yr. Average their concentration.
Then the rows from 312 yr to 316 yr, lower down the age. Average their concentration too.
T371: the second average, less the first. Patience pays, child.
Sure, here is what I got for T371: 50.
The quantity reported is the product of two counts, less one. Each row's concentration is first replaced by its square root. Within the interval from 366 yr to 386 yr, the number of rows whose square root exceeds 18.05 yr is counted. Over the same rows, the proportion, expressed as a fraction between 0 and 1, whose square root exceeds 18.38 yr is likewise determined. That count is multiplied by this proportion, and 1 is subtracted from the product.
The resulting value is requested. 0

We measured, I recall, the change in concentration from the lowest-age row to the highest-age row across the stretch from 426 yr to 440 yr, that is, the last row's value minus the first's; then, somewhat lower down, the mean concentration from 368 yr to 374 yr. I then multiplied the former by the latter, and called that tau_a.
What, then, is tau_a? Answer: 3819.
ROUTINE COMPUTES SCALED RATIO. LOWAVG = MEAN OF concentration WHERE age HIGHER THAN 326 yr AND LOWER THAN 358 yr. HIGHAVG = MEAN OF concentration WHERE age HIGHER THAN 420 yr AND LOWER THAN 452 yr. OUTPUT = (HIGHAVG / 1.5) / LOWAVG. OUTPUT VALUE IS 0.671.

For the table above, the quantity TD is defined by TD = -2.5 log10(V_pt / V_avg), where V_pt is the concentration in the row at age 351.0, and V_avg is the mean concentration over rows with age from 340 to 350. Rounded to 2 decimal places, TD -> -0.15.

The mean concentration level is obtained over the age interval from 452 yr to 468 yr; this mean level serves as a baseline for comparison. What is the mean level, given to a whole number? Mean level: 340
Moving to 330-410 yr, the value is 326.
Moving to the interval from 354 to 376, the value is 298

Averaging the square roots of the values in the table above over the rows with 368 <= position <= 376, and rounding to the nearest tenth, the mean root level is 15.6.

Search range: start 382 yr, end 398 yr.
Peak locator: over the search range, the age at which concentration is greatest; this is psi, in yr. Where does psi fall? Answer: 383.0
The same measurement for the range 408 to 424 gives 419.0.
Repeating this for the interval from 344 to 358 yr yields 349.0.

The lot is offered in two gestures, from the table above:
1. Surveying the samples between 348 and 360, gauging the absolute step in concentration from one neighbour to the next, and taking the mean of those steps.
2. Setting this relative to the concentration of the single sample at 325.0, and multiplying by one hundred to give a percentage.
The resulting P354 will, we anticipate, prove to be 5.54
